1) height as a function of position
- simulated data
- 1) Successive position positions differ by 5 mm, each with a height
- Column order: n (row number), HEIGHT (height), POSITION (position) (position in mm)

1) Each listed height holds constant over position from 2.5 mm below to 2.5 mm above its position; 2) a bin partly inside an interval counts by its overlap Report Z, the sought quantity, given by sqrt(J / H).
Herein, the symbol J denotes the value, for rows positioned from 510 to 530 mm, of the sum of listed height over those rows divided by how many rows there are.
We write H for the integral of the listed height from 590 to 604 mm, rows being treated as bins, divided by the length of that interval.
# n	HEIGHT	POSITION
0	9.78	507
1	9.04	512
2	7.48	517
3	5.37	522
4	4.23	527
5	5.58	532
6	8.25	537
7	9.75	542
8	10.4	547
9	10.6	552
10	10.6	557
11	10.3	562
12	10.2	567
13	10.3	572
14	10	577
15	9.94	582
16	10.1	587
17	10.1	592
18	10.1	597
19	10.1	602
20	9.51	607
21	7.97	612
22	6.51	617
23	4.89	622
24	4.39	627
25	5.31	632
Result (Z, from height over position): 0.80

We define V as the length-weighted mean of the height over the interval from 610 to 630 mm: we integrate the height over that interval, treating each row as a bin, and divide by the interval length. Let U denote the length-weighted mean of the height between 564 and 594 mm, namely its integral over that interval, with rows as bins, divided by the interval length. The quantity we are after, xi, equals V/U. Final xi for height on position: 0.58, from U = 10.1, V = 5.9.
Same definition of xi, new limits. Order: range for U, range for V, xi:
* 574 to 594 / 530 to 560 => 0.92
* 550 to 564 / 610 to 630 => 0.56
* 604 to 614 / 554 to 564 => 1.18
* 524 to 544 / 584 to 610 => 1.45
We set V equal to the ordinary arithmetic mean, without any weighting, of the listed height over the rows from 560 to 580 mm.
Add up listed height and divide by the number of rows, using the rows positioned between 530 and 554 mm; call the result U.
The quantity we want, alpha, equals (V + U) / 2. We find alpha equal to 9.6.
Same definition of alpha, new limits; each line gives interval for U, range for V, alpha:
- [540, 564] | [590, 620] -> 9.7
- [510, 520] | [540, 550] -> 9.2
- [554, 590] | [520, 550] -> 8.7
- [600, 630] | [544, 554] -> 8.9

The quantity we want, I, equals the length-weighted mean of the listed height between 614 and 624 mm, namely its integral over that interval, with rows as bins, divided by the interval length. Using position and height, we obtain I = 5.9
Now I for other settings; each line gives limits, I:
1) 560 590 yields 10.1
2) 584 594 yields 10.1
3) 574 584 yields 10.0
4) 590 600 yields 10.1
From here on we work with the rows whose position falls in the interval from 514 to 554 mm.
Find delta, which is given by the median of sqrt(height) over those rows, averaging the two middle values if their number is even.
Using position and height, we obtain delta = 2.80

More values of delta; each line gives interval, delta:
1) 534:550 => 3.12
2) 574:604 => 3.18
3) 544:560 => 3.26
